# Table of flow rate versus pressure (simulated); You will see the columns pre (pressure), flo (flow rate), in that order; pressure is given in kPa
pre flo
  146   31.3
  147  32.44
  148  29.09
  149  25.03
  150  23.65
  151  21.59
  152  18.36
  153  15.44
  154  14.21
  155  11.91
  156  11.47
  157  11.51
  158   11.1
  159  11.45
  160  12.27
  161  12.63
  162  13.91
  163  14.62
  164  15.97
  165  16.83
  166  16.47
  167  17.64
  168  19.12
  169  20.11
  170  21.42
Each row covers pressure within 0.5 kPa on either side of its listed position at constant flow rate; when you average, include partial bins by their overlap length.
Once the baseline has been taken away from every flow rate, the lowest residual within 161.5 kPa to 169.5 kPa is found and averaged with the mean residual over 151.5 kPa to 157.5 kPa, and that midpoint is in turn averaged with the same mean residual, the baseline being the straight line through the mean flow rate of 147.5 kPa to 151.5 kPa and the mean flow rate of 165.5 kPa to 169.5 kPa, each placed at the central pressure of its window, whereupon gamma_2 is -8.5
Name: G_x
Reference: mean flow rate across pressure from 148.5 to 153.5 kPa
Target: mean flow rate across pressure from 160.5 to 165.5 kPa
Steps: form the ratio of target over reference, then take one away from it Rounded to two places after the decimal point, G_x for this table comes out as -0.29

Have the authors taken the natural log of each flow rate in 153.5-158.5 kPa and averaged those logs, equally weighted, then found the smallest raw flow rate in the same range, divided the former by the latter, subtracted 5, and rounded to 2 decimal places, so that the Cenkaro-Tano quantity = -4.78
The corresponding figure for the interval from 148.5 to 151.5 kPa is -4.85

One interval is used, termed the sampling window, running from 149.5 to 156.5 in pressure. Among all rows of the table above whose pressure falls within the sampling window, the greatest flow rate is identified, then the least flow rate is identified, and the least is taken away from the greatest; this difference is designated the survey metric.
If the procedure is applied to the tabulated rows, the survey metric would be 12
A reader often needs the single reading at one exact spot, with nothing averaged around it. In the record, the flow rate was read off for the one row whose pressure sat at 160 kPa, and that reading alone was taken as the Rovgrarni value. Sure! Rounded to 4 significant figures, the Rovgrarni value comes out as 12.27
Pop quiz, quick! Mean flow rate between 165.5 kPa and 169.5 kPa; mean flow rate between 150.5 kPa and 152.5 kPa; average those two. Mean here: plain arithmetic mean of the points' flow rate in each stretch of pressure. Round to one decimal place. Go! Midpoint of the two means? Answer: 19.2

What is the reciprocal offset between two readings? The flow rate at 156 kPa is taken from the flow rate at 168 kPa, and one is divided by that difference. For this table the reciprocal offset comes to 0.13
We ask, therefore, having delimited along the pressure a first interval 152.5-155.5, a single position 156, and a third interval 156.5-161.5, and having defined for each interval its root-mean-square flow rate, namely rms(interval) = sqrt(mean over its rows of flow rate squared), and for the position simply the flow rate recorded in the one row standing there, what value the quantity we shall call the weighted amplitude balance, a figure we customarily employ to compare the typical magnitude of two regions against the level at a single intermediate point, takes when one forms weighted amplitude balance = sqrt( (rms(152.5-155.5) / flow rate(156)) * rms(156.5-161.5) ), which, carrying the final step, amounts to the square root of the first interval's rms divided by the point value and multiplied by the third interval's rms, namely 3.8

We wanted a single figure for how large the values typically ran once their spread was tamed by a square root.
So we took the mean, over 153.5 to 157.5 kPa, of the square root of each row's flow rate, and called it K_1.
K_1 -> 3.5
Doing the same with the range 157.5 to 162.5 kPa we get 3.5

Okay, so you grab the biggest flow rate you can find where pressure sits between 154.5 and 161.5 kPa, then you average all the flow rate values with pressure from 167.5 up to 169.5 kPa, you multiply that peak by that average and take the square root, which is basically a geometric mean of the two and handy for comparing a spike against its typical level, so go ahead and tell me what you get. 15.7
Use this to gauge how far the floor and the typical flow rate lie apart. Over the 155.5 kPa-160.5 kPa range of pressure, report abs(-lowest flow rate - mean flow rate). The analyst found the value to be 22.7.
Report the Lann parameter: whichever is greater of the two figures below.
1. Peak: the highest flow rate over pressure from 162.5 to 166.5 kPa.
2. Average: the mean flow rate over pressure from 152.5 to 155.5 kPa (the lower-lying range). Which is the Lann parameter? 17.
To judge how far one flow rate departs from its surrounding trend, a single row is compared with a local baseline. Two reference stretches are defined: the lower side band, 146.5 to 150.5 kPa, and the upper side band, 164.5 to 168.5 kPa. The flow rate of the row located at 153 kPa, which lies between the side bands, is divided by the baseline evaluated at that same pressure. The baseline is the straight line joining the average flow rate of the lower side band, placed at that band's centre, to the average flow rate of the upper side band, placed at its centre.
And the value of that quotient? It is 0.62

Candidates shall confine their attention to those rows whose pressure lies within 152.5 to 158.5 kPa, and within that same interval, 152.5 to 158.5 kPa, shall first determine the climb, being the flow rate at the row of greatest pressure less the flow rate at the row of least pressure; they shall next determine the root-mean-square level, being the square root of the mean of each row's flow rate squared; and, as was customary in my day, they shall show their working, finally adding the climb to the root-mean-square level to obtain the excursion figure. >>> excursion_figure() 8.4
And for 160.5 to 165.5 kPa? 19.1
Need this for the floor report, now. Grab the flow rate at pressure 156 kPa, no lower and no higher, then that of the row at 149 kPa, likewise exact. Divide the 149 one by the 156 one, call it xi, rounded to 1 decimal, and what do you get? 2.2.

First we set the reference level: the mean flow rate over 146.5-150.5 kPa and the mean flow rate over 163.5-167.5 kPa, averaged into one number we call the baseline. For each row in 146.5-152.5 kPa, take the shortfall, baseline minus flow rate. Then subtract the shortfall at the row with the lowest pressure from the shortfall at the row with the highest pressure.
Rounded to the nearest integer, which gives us 14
